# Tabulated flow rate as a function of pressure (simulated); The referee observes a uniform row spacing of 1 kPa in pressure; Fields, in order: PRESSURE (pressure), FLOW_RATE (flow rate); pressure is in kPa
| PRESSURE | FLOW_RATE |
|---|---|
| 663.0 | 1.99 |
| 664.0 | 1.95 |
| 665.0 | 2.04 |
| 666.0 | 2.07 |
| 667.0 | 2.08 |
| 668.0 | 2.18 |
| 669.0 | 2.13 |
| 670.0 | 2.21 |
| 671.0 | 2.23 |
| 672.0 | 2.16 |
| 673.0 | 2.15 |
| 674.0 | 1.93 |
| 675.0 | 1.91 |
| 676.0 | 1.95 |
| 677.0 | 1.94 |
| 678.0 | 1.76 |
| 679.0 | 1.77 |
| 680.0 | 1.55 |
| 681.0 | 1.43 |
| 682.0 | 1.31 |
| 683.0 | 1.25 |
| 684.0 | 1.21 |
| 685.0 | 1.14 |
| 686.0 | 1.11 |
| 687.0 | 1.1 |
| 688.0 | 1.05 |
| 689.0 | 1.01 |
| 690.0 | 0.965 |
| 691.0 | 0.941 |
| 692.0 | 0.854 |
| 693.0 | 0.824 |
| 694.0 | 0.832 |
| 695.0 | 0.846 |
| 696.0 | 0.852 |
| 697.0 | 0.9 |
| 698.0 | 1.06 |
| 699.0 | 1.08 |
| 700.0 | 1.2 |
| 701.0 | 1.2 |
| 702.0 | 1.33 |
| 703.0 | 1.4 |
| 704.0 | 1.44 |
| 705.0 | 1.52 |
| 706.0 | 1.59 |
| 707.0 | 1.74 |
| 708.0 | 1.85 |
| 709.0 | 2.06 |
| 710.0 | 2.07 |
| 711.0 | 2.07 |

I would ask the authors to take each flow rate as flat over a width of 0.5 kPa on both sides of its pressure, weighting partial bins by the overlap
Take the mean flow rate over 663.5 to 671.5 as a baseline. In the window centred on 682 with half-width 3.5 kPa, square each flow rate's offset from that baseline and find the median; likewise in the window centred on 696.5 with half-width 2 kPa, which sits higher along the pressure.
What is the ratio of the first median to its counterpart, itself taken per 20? 0.021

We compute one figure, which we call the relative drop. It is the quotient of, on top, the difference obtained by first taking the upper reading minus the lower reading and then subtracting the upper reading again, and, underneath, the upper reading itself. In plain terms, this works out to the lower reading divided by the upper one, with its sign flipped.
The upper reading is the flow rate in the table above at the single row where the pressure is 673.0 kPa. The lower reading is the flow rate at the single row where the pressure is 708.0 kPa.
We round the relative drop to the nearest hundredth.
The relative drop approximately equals -0.86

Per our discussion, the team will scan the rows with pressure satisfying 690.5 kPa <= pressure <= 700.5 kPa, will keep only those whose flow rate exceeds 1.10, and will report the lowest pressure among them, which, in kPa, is 700.0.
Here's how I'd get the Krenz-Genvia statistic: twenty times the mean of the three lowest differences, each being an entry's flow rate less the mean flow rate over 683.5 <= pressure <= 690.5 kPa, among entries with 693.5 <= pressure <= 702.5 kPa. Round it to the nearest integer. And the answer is -5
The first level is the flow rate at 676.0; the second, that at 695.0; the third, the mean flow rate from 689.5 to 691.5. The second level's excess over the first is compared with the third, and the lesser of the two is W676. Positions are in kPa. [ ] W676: -1.10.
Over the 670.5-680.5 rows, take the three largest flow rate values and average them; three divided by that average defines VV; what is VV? 1.4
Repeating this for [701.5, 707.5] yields 1.9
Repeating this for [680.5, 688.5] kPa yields 2.3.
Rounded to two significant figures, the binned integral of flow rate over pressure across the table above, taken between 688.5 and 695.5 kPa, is 6.3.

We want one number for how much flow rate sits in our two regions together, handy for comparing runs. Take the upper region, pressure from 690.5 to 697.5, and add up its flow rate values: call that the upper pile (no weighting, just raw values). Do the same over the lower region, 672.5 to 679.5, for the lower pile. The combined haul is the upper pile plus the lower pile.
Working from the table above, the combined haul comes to 19.5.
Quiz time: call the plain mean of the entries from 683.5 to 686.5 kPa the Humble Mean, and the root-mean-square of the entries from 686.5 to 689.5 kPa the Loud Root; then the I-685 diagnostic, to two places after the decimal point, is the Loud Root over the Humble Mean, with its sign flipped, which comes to -0.91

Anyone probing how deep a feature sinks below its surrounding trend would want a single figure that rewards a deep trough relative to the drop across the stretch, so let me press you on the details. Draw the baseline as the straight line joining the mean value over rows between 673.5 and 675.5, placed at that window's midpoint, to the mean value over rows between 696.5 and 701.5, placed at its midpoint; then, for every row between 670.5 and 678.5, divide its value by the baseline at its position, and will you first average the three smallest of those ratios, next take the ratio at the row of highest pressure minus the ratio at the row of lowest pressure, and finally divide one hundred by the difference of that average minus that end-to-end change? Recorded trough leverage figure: 90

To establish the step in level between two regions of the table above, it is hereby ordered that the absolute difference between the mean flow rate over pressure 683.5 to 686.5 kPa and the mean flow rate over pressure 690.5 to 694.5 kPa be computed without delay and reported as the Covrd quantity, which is 0.29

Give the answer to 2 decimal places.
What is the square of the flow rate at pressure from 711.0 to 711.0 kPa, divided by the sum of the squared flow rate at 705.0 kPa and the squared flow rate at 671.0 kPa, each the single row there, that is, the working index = 0.59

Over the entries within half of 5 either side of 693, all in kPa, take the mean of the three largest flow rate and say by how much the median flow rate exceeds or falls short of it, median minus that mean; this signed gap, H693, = -0.034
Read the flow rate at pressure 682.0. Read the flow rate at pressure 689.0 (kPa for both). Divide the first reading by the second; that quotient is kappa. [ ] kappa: 1.3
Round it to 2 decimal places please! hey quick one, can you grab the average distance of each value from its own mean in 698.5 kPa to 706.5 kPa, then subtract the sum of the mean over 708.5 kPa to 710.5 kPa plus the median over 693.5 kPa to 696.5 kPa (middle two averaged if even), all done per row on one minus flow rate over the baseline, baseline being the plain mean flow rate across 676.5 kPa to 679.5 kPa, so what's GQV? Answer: -0.33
